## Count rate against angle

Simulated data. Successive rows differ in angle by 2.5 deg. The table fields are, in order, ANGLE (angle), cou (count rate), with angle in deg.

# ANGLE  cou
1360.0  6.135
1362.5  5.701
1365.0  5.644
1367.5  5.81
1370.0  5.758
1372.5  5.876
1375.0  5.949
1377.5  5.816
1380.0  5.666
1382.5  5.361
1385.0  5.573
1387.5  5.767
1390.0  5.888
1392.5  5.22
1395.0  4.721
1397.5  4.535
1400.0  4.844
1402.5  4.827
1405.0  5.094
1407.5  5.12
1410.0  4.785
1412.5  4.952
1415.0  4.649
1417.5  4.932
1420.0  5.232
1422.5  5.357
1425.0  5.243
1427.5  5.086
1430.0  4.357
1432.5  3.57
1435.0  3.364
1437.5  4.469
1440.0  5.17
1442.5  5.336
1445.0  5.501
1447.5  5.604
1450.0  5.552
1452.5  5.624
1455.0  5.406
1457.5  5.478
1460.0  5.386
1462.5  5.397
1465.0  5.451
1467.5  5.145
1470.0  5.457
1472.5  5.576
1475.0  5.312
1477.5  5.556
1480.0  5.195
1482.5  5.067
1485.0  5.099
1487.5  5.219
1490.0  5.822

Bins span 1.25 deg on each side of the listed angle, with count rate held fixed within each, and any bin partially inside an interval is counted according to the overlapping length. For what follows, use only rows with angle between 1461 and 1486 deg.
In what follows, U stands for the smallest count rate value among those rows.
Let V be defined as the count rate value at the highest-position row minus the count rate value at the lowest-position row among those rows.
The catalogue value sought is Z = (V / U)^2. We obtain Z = 0.003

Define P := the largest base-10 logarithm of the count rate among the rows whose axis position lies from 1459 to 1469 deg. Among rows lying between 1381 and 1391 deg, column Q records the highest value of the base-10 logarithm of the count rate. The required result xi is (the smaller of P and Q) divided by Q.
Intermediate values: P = 0.74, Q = 0.77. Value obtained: 0.96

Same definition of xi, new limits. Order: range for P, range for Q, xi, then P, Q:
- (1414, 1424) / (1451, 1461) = 0.97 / 0.73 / 0.75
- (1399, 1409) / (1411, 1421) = 0.99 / 0.71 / 0.72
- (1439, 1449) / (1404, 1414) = 1.00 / 0.75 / 0.71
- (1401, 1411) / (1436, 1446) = 0.96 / 0.71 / 0.74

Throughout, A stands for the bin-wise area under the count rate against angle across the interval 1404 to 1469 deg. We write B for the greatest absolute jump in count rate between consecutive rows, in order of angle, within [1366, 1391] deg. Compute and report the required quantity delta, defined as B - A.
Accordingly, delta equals -328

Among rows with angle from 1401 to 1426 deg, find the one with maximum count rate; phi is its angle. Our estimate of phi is 1422.5 deg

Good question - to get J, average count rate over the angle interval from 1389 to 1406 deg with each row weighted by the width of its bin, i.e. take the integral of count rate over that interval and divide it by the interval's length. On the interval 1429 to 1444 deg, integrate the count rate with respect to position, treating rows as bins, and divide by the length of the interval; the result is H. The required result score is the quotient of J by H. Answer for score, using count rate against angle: 1.14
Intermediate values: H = 4.4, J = 5.0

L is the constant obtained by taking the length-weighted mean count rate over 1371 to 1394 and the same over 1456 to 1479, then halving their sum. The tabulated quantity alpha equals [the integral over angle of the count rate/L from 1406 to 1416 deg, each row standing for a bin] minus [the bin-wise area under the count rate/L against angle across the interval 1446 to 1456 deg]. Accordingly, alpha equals -1.2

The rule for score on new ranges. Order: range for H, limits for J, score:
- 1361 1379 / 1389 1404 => 0.86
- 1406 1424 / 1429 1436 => 0.75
